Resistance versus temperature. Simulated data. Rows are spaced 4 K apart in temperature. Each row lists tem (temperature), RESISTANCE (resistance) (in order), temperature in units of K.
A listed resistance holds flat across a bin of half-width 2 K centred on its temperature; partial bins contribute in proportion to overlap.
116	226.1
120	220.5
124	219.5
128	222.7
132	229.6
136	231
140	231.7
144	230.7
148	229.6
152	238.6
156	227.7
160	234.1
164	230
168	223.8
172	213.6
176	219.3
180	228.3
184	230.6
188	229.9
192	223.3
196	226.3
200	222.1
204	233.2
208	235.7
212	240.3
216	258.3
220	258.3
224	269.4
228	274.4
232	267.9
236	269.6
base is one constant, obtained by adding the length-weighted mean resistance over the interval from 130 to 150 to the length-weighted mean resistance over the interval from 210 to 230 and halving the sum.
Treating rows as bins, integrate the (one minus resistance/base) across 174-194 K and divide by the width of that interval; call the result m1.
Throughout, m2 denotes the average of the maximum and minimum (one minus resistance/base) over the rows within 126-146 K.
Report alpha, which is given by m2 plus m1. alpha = 0.15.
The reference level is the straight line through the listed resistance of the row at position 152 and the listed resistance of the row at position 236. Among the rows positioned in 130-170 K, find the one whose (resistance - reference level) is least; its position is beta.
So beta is 168 K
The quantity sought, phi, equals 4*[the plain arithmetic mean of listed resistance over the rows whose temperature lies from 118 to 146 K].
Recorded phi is 906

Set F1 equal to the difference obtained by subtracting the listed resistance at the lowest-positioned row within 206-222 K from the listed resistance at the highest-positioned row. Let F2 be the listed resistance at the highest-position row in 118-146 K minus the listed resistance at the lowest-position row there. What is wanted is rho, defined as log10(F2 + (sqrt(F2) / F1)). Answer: 1.01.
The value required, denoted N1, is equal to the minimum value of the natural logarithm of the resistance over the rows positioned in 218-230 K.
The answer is 5.55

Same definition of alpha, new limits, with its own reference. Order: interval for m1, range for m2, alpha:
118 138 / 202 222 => 0.08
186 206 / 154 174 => 0.16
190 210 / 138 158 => 0.12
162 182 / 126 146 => 0.16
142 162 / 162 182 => 0.15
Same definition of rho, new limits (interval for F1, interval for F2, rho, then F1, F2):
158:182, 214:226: 1.02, -6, 11.1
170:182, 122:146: 1.06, 15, 11.2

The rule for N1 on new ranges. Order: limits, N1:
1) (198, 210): 5.40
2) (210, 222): 5.48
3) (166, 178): 5.36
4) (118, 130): 5.39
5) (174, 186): 5.39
